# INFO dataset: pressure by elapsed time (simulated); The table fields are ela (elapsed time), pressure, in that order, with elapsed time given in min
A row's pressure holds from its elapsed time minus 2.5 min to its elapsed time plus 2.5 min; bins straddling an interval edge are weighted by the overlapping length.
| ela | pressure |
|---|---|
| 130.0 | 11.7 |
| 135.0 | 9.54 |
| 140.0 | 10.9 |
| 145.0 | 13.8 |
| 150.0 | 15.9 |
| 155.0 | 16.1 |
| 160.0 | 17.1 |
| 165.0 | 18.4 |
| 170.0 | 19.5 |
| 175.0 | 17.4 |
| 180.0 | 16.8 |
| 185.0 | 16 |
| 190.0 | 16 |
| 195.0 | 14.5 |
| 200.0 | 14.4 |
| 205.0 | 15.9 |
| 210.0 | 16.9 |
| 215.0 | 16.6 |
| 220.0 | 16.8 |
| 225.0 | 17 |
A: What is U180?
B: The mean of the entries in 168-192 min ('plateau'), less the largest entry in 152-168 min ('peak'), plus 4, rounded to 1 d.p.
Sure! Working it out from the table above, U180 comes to 2.7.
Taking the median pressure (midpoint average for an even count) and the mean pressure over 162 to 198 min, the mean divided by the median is 1.01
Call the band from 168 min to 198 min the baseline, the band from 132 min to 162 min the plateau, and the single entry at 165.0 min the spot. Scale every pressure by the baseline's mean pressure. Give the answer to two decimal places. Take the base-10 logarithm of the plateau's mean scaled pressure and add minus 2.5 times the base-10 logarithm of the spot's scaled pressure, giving -0.19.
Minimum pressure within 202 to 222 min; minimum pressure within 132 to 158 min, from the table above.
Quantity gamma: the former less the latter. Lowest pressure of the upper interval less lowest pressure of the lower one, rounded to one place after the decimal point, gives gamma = 6.4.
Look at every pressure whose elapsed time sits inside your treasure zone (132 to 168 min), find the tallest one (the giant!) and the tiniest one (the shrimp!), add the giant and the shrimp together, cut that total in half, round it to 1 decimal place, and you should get 14.0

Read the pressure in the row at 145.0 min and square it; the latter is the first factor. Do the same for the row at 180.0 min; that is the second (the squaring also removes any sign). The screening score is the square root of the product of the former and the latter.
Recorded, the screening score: 232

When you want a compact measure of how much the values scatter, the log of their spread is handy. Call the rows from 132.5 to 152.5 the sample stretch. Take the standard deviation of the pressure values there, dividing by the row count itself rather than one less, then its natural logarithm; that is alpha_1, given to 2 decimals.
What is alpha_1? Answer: 0.91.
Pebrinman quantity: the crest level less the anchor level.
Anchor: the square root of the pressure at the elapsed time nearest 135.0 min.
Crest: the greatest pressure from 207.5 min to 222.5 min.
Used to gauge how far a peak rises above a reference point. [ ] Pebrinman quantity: 13.8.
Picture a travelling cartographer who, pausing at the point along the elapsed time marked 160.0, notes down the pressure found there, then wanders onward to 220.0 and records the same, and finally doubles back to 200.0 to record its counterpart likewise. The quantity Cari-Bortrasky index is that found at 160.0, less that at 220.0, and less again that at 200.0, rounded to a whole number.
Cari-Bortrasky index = -14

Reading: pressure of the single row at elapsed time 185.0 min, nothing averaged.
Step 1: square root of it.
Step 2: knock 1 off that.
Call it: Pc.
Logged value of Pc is 3.00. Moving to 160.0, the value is 3.14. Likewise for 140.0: 2.30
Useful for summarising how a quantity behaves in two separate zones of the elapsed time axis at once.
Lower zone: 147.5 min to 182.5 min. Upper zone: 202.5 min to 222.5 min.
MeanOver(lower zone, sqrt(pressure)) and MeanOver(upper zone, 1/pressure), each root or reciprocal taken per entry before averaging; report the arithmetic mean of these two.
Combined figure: 2.11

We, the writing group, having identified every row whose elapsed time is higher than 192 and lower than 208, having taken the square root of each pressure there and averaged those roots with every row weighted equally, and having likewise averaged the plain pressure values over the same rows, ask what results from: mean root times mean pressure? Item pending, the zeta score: 58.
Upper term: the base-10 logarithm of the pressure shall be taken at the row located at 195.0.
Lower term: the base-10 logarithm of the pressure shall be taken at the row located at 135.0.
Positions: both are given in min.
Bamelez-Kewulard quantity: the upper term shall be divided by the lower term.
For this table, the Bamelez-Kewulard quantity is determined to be 1.19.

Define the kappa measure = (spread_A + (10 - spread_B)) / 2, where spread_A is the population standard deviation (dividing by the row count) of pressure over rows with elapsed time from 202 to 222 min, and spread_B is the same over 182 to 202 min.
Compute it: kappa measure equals 4.81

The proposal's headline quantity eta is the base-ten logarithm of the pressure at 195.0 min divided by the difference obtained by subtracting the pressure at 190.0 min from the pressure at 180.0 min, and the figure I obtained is 1.3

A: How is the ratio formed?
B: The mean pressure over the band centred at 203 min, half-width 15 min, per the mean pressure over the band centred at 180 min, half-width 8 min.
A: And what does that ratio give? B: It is 0.94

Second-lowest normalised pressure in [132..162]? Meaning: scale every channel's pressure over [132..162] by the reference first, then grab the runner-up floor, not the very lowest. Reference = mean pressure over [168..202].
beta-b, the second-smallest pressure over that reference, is 0.67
